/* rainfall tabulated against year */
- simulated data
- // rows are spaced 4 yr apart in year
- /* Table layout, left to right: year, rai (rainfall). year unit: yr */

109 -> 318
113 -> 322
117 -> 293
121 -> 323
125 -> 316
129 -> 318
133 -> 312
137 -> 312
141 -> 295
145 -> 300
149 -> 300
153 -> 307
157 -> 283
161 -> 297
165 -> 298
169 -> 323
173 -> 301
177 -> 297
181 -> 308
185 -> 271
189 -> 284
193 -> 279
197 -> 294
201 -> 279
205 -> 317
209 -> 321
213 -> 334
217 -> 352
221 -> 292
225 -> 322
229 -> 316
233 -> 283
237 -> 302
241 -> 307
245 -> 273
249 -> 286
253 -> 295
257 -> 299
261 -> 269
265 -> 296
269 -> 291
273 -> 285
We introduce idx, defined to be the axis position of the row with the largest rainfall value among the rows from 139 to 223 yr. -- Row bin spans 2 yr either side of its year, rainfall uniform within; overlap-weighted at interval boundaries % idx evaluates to 217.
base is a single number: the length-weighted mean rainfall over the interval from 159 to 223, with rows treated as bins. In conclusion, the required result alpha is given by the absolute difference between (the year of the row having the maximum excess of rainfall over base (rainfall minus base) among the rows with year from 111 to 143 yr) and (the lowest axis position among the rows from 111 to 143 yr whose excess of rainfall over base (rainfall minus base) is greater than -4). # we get 8 yr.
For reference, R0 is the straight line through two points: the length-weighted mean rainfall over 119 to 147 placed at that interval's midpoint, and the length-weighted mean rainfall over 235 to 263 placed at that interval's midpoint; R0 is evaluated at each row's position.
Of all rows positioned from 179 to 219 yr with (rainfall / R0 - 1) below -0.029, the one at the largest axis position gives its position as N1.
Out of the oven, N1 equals 201 yr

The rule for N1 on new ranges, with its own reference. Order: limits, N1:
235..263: 261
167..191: 189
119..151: 141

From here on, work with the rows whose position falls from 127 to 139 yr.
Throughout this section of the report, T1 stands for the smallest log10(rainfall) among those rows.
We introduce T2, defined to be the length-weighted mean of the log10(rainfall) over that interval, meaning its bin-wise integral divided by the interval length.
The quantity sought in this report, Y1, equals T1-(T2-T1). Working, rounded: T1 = 2.49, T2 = 2.50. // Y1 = 2.49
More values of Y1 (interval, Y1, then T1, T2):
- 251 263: 2.40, 2.43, 2.46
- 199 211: 2.41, 2.45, 2.48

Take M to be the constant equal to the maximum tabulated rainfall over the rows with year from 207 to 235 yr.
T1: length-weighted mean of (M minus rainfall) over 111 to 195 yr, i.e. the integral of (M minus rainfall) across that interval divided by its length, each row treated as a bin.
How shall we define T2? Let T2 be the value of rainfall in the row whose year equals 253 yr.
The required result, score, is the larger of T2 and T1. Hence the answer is 295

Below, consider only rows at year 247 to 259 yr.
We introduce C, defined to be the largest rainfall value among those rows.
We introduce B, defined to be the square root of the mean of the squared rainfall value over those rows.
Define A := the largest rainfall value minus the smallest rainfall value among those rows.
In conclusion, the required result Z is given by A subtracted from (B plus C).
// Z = 579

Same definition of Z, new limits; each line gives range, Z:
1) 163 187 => 571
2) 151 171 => 585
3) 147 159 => 580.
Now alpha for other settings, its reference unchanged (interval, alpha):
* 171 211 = 36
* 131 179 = 36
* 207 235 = 8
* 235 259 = 4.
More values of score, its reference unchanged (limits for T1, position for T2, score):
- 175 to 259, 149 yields 300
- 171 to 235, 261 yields 269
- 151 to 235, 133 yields 312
